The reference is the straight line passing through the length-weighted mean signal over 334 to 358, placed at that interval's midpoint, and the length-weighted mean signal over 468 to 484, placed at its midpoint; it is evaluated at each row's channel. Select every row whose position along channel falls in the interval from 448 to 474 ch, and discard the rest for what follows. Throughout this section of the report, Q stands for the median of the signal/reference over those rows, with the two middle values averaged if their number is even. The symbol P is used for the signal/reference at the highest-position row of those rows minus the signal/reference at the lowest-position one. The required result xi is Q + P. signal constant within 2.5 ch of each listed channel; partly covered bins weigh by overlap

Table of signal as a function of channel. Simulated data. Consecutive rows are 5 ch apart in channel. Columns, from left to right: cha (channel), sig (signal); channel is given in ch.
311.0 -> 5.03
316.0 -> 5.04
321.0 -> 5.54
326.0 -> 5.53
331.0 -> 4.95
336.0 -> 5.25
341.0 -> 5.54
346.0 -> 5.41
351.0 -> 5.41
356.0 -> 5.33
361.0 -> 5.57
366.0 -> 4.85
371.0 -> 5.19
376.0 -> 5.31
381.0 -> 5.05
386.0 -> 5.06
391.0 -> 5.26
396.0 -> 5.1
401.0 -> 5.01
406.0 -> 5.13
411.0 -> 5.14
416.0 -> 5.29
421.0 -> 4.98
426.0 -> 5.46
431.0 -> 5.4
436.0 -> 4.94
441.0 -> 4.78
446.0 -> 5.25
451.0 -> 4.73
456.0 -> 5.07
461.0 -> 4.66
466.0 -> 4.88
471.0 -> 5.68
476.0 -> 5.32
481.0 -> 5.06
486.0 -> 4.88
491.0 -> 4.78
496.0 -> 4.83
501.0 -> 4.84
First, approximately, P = 0.18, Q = 0.92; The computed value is 1.10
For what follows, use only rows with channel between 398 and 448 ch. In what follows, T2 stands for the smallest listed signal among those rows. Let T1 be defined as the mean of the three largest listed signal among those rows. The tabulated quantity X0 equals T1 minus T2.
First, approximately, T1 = 5.4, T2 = 4.78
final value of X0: 0.60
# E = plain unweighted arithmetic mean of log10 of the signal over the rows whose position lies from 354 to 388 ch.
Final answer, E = 0.715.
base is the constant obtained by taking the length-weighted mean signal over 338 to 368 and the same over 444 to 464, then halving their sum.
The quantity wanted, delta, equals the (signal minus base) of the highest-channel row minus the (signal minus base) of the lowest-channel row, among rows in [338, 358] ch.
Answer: -0.21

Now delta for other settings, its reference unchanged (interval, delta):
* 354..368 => -0.48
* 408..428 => 0.32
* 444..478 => 0.07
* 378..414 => 0.09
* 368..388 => -0.13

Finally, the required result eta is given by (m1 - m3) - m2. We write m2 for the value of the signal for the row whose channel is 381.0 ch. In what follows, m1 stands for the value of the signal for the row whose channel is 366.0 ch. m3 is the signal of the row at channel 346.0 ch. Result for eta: -5.6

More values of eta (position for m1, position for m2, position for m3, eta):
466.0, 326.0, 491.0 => -5.4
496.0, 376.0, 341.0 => -6.0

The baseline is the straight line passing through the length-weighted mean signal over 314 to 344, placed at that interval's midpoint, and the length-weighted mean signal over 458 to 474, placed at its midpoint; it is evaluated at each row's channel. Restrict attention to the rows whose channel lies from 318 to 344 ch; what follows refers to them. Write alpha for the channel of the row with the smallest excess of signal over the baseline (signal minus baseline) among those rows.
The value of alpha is 331.0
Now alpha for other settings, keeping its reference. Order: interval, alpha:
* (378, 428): 401.0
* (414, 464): 461.0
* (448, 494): 461.0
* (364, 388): 366.0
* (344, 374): 366.0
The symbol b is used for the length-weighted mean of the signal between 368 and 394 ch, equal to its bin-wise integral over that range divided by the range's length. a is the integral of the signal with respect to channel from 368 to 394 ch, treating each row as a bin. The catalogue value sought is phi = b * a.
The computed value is 694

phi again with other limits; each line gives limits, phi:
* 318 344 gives 746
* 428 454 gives 658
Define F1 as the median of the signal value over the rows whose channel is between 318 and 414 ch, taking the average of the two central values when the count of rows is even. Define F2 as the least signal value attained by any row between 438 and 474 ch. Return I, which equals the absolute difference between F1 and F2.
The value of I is 0.6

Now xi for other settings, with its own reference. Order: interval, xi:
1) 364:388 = 0.98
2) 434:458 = 0.95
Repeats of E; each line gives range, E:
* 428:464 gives 0.696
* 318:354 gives 0.730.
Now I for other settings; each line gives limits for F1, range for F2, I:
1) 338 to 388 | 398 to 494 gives 0.7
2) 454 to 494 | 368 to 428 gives 0.0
